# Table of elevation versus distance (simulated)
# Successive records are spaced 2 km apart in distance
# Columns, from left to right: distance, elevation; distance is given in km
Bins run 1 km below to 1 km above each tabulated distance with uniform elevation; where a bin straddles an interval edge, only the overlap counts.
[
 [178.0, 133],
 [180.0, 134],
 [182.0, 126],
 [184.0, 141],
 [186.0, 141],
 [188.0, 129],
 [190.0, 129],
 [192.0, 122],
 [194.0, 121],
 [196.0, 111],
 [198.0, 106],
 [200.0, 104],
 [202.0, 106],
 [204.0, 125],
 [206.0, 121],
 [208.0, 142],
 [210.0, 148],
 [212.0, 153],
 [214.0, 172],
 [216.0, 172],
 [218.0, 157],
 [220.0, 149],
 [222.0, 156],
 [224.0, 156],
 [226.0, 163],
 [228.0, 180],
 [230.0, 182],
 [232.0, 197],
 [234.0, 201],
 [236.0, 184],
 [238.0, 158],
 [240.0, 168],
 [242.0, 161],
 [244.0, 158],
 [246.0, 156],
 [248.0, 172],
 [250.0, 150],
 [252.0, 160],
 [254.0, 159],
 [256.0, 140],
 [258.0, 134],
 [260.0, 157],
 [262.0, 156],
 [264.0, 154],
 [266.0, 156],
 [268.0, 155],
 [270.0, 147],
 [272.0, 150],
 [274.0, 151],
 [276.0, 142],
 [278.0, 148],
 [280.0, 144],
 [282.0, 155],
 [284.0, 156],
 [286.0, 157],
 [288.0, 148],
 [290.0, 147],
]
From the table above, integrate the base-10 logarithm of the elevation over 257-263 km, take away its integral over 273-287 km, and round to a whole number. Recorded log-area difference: -17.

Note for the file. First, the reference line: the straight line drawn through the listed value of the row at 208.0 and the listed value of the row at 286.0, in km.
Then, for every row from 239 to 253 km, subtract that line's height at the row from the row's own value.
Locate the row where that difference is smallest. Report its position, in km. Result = 250.0 km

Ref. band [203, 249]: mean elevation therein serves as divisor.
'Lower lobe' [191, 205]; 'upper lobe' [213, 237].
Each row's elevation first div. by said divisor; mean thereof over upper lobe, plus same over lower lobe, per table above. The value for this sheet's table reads 1.76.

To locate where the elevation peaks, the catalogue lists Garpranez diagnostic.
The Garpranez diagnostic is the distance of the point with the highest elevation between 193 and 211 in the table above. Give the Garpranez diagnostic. 210.0 km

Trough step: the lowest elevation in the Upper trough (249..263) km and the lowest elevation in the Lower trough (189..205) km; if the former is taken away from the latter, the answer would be -30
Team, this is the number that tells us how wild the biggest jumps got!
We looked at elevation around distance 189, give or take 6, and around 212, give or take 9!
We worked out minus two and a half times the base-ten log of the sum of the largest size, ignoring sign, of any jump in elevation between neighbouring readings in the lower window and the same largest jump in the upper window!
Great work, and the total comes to -3.80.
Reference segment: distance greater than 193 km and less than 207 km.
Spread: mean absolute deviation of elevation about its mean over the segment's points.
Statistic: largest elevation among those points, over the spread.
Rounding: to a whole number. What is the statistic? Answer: 16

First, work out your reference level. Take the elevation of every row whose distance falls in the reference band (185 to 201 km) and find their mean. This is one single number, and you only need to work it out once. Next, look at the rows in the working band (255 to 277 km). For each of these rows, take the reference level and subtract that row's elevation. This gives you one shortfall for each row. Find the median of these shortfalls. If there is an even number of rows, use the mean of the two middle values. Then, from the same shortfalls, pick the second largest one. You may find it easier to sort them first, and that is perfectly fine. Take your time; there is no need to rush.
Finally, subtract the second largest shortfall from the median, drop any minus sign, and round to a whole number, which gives 11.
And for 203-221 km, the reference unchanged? 24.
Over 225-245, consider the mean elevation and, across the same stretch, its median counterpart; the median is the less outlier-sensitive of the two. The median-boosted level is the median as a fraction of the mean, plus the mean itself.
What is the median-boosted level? 176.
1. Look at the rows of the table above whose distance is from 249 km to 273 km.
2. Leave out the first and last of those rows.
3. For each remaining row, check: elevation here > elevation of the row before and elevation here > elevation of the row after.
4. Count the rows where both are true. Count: 3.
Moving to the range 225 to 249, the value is 2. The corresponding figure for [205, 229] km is 0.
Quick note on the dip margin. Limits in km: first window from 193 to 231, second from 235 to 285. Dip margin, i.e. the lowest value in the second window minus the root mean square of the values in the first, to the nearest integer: -12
